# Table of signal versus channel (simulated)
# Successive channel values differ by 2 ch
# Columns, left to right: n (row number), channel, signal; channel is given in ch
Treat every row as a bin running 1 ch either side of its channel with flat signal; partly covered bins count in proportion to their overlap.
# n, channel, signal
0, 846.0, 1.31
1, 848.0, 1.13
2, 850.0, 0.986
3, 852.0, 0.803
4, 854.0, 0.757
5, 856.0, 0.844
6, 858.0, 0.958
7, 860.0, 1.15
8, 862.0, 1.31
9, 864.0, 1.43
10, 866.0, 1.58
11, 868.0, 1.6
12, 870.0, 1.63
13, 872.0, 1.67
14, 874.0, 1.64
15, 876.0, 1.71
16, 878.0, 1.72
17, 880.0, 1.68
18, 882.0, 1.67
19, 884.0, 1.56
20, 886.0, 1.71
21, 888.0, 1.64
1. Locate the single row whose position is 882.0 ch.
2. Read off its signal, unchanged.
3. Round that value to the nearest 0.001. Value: 1.670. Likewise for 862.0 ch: 1.310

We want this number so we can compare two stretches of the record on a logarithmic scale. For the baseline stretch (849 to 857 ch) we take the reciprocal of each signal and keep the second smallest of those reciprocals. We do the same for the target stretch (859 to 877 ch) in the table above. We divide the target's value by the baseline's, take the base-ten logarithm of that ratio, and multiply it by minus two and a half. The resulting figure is 0.74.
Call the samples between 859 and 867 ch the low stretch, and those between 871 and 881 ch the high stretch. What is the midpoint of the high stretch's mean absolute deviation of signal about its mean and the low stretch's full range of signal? 0.227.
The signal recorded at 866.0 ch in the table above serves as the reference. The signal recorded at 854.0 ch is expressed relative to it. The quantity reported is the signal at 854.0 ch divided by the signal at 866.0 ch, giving 0.48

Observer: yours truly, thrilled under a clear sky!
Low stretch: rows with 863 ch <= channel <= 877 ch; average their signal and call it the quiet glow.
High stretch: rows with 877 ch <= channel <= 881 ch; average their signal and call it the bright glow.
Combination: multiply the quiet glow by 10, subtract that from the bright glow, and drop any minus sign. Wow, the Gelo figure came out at 14.4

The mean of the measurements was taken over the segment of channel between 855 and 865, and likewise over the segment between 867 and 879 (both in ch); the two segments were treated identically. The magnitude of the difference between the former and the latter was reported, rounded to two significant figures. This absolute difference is 0.52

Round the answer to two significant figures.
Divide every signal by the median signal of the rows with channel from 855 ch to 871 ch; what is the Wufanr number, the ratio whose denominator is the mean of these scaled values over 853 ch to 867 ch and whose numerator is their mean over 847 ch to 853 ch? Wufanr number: 0.85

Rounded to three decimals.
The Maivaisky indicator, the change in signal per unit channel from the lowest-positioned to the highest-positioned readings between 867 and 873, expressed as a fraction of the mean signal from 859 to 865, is 0.013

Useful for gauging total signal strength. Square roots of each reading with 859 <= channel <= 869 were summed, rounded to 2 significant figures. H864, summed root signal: 5.9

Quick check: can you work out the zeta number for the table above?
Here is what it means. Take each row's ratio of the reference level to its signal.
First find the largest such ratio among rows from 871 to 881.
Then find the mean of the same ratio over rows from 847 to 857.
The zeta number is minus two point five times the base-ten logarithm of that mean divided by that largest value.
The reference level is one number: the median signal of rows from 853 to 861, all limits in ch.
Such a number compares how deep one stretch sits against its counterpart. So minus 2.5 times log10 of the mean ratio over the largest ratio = -0.67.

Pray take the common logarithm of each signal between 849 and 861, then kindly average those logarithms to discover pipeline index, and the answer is -0.042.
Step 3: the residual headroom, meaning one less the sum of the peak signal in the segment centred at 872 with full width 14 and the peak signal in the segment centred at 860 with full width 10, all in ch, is -2.15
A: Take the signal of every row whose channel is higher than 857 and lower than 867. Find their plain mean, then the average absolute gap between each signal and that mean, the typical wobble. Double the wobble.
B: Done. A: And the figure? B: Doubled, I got 0.37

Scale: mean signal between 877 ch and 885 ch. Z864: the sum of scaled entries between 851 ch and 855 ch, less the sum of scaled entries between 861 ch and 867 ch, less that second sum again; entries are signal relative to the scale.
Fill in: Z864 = -4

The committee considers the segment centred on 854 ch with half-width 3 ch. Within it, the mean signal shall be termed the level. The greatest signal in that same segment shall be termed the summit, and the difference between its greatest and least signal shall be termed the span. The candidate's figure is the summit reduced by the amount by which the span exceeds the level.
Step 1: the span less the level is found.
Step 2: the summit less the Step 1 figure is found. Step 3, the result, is 1.6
